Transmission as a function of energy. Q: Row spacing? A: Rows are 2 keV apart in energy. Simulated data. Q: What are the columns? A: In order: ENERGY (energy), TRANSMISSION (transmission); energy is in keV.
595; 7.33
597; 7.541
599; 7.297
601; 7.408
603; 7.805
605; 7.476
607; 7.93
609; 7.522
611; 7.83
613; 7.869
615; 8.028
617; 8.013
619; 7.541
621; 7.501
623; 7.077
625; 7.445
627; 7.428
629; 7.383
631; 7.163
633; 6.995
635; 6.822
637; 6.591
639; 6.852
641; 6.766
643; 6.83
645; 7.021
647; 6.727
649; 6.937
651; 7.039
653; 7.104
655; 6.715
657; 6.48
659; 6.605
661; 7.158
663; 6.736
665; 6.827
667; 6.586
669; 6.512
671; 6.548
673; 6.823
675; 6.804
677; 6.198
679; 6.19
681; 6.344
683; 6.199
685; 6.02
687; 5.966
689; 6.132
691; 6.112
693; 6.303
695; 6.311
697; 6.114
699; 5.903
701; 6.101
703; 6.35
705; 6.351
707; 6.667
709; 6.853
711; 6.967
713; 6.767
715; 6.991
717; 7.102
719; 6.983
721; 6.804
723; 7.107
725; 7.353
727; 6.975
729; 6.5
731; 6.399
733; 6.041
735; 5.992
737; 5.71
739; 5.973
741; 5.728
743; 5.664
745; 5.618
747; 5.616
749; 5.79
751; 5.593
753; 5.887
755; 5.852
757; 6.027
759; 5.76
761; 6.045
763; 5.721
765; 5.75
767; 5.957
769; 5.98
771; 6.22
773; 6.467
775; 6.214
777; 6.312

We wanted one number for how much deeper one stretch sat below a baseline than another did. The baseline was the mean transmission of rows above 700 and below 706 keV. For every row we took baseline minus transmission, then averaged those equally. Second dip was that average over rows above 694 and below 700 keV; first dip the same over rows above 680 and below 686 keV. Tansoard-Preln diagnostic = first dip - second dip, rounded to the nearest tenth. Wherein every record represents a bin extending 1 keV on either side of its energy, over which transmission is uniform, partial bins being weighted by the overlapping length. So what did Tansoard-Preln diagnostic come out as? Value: -0.1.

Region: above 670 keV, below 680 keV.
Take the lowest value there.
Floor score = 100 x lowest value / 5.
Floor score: 124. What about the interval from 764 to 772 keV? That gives 115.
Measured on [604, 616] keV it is 150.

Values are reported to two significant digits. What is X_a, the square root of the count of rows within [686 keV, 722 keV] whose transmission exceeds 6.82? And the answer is 2.2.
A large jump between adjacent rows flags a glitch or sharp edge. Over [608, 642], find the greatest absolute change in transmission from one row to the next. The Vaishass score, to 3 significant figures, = 0.472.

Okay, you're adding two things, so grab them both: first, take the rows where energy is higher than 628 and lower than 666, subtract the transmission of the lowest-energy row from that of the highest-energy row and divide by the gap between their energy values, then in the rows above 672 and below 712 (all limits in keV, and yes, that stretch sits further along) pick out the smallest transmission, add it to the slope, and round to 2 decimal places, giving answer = 5.89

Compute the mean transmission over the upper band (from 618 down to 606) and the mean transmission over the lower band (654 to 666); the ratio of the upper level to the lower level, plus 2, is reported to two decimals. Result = 3.16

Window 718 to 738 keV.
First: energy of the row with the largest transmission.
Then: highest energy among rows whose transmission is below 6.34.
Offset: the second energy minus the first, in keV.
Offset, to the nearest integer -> 12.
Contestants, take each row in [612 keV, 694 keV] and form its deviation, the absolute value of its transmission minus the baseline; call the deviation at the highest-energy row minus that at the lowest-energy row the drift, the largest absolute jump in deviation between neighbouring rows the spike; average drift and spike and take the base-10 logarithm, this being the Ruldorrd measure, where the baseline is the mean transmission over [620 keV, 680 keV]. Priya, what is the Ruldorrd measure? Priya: -1.1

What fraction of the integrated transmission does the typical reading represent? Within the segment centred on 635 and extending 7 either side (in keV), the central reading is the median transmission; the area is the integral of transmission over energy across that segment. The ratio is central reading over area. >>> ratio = 0.07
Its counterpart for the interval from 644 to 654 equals 0.10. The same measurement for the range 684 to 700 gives 0.06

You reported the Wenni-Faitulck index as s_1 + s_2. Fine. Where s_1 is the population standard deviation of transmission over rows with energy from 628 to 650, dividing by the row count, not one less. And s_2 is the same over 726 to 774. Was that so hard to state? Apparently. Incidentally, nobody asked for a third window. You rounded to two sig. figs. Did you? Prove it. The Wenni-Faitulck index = 0.54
